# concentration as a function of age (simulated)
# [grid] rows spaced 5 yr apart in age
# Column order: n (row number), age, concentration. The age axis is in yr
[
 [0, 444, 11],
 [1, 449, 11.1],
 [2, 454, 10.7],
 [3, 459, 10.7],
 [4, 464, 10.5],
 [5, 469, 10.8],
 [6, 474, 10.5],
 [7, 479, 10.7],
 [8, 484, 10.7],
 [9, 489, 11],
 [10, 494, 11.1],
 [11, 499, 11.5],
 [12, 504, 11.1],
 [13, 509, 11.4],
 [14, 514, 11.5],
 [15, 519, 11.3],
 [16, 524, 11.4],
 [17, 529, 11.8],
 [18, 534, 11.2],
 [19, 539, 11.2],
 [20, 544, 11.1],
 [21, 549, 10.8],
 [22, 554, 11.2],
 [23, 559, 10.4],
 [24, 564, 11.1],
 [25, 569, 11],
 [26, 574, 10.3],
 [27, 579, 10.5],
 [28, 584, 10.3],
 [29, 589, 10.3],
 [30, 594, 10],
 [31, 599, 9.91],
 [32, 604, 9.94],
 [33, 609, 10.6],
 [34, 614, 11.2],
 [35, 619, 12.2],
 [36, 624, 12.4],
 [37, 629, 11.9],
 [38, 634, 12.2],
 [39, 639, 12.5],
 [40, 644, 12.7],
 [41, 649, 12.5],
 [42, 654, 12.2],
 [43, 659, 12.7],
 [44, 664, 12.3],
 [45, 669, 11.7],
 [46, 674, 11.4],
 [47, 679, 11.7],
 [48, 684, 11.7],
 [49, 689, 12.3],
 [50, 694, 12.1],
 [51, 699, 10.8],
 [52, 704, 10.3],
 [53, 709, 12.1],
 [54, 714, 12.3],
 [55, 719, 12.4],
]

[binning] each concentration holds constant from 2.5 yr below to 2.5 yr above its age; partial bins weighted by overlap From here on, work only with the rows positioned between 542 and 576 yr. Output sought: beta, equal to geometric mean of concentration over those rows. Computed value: 10.8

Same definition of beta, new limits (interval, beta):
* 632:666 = 12.4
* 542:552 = 10.9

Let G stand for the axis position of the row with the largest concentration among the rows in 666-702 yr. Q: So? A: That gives 689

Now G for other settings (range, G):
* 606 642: 639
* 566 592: 569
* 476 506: 499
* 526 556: 529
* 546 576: 554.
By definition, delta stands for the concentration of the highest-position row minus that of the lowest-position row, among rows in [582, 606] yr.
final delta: -0.4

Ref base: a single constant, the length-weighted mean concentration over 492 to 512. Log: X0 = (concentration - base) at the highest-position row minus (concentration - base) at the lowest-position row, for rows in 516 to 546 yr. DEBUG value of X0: -0.20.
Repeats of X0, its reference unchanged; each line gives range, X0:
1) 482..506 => 0.40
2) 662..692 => 0.00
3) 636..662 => 0.20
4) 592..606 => -0.06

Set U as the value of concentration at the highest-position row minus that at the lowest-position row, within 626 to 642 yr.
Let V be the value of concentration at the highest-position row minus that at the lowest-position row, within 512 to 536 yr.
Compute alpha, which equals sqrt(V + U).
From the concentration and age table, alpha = 0.5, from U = 0.6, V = -0.30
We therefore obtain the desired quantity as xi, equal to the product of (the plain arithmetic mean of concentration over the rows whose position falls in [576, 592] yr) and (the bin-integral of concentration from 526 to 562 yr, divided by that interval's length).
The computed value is 115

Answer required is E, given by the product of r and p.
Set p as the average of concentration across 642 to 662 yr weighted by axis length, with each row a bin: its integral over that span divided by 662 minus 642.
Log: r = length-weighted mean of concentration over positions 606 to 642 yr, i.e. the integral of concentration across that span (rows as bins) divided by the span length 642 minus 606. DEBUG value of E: 148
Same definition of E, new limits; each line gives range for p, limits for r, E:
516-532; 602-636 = 132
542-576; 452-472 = 116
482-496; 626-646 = 135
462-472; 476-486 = 114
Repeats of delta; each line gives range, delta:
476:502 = 0.8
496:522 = -0.2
